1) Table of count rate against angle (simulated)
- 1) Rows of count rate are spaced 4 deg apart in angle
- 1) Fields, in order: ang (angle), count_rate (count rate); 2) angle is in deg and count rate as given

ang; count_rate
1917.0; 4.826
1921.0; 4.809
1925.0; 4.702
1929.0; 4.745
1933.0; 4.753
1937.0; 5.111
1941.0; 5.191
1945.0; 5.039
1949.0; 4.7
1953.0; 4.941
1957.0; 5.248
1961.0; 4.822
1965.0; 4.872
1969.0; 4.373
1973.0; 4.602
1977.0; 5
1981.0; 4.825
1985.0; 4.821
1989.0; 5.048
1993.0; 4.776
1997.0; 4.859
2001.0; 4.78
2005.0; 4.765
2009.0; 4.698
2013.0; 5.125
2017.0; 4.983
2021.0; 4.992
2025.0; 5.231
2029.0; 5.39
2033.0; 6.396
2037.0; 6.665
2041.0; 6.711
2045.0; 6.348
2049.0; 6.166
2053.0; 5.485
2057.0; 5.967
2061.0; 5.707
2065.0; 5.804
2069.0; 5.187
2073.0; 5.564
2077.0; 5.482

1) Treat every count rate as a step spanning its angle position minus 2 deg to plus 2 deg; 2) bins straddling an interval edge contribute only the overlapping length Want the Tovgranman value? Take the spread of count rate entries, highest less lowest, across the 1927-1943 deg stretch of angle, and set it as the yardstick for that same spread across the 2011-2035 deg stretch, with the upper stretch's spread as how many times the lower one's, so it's 3.2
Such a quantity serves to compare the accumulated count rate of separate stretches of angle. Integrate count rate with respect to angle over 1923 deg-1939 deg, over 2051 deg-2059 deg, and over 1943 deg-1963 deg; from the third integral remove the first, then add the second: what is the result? 68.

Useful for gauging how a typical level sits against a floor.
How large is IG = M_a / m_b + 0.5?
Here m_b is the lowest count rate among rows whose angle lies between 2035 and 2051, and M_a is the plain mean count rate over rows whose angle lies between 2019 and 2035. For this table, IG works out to 1.39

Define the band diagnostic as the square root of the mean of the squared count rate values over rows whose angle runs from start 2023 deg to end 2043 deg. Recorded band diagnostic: 6.11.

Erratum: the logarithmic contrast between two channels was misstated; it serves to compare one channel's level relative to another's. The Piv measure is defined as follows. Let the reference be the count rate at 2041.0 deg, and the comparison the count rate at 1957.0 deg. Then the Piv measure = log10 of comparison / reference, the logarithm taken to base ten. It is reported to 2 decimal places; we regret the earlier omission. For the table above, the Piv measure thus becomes -0.11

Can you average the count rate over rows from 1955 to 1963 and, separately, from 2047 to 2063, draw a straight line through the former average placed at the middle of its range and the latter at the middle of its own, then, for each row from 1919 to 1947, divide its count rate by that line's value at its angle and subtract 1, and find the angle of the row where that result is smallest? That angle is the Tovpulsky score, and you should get 1933.0 deg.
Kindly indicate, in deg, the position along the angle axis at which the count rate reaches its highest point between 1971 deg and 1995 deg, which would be 1989.0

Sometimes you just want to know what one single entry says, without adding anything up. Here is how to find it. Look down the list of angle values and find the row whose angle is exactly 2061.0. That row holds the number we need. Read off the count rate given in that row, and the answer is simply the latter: 5.707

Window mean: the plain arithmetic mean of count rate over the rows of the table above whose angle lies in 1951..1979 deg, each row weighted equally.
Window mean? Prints 4.84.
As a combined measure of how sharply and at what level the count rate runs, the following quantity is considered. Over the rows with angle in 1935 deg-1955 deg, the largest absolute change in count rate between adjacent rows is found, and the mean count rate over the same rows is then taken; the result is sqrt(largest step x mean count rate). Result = 1.30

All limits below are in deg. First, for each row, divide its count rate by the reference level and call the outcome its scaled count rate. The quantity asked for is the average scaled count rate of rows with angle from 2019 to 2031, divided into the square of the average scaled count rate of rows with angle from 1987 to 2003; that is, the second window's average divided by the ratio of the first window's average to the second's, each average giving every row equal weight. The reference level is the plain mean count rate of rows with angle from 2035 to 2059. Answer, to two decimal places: 0.73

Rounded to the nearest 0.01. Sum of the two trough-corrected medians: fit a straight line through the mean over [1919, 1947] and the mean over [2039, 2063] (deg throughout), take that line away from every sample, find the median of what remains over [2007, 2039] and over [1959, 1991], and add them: -1.05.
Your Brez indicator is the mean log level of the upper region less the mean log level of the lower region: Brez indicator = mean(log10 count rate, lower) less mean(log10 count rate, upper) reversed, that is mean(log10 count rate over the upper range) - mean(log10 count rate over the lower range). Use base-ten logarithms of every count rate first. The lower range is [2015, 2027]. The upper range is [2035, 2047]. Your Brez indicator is 0.113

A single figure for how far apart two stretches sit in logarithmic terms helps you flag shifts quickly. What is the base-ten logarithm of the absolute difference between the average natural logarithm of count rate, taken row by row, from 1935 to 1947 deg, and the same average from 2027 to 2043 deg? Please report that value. -0.69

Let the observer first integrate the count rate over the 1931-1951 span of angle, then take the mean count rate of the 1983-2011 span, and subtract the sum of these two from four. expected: -100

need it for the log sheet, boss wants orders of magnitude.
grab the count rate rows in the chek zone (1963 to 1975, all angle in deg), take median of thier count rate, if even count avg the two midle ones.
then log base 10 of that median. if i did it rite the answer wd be 0.663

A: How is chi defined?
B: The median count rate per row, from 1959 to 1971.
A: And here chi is 4.82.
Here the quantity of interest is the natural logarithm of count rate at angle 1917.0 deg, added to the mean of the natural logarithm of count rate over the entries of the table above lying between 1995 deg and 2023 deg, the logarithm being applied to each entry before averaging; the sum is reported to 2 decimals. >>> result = 3.16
